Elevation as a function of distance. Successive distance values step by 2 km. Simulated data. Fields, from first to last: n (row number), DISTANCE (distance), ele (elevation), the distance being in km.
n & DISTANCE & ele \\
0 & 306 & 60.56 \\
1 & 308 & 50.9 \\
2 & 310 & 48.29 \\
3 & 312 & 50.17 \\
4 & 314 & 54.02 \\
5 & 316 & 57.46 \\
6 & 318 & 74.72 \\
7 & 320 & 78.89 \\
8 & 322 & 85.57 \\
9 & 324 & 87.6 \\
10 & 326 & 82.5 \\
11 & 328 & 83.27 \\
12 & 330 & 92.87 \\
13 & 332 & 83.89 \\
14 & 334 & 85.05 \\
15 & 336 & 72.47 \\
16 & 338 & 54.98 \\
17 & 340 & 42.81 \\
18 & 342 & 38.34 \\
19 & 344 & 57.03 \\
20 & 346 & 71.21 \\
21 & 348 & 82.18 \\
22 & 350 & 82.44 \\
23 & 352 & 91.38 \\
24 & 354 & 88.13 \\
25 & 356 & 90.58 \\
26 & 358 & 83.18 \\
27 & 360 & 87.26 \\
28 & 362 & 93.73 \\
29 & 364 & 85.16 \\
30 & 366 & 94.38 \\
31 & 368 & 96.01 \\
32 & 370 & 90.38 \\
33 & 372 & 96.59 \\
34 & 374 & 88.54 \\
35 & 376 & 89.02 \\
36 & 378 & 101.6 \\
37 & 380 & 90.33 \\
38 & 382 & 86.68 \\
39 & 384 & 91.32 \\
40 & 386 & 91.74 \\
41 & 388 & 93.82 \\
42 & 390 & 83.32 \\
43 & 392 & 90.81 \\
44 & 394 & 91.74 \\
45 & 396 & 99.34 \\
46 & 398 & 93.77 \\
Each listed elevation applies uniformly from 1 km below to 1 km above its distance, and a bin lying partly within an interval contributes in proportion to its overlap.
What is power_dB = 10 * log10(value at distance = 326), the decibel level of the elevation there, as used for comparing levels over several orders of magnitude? 19.2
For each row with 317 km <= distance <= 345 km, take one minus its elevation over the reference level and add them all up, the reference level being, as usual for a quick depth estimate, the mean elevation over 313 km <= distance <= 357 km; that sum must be 0.3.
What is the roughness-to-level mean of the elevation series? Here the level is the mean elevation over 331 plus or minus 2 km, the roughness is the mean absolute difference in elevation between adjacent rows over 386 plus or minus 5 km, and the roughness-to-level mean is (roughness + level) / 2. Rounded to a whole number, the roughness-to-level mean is 46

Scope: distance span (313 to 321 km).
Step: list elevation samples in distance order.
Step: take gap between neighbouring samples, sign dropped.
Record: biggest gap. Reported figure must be 17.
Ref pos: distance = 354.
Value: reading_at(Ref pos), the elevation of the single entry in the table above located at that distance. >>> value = 88.13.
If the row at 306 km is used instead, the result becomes 60.56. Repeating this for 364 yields 85.16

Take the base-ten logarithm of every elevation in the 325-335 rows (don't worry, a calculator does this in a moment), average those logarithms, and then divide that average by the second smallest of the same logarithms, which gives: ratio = 1.01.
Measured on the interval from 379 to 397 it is 1.01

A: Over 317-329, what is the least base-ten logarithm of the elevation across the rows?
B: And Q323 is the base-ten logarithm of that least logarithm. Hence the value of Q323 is 0.273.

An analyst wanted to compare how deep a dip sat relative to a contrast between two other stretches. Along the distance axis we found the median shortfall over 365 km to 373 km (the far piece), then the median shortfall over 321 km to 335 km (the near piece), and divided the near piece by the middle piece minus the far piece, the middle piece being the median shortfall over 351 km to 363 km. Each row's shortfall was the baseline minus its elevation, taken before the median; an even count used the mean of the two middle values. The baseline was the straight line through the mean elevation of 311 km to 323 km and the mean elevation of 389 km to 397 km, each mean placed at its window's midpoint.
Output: -8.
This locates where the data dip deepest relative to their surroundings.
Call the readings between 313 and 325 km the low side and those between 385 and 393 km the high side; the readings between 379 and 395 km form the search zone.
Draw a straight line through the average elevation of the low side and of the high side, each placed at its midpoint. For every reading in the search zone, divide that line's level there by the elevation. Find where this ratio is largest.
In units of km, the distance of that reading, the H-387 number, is 390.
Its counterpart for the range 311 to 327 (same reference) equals 312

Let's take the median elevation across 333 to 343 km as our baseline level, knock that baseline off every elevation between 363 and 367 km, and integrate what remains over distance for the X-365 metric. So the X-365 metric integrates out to 139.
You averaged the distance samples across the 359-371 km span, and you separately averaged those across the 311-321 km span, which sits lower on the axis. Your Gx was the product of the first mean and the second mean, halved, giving 2874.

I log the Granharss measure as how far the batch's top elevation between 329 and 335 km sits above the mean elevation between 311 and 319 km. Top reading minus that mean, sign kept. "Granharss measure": 34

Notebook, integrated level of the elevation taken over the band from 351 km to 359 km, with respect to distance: 707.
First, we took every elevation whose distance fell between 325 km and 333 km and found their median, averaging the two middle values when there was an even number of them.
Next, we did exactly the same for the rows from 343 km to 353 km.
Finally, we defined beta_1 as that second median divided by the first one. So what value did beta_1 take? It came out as 0.98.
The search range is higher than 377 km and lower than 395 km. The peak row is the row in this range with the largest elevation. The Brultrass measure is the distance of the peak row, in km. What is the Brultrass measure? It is 378 km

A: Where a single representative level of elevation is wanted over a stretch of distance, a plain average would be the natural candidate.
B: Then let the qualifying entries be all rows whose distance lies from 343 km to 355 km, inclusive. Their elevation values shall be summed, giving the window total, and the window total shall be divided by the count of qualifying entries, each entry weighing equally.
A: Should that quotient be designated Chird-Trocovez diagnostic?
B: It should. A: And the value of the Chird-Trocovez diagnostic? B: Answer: 79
